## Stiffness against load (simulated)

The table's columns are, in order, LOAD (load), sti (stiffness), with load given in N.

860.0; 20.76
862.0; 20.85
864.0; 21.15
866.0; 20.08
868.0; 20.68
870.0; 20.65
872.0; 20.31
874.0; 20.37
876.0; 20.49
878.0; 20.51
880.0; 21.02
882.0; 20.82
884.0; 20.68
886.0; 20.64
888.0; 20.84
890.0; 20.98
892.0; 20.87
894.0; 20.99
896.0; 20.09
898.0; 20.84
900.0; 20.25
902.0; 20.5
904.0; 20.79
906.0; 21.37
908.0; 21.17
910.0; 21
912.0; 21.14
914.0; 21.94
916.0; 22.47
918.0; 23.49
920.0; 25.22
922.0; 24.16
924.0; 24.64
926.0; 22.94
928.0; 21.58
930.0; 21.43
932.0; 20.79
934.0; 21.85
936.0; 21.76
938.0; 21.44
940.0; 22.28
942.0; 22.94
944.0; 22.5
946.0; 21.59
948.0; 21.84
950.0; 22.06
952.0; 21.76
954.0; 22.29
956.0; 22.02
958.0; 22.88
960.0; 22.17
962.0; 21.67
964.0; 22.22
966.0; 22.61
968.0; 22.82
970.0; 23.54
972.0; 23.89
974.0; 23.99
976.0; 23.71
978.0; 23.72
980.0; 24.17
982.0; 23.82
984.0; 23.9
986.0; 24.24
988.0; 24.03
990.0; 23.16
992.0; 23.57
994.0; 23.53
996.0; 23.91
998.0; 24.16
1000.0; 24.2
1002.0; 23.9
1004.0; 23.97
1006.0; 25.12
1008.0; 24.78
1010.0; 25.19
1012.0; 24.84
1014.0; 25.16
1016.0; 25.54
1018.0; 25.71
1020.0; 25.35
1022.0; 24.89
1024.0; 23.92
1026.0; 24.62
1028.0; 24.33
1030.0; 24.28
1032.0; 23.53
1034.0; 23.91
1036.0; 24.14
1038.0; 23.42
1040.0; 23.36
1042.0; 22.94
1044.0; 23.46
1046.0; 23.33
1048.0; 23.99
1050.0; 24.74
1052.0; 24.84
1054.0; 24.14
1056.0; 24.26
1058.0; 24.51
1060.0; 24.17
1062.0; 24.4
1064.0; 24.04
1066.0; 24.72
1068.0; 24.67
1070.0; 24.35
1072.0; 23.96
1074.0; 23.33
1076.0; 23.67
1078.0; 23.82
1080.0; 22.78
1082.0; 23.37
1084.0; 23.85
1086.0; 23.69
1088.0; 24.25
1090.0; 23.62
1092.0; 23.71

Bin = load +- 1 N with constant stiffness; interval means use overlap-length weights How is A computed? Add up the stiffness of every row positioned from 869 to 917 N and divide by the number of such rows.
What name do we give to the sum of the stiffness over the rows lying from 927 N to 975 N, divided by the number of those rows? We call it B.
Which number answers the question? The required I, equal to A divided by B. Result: 0.94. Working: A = 20.9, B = 22.2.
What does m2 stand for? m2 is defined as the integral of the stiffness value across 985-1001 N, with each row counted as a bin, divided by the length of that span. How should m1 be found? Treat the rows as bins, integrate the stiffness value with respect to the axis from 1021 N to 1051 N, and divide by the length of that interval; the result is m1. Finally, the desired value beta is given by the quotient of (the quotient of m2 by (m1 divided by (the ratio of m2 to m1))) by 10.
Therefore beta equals 0.099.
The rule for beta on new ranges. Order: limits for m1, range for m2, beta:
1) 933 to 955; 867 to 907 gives 0.088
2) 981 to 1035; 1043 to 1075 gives 0.099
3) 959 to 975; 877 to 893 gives 0.083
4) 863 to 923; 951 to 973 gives 0.113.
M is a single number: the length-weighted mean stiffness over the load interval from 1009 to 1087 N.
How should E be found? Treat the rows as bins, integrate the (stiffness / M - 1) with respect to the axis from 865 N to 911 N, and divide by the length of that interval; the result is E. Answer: -0.14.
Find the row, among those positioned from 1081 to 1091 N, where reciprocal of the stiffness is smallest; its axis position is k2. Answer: 1088.0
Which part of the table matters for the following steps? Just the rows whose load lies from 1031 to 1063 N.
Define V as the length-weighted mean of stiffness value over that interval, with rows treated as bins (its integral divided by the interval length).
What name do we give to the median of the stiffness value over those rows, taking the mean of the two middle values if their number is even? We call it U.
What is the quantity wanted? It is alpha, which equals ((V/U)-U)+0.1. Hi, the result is -23.0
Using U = 24.1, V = 23.9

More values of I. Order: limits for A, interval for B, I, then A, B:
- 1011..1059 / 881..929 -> 1.12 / 24.3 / 21.6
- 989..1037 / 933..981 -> 1.08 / 24.4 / 22.6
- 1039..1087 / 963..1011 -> 1.00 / 23.9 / 23.8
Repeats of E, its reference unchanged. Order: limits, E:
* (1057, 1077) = 0.00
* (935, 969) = -0.08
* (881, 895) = -0.14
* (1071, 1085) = -0.03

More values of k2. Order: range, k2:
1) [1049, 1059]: 1052.0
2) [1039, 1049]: 1048.0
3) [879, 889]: 880.0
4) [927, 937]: 934.0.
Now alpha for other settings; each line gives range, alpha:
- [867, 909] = -19.6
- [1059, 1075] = -23.2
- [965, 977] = -22.5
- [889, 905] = -19.7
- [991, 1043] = -23.1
